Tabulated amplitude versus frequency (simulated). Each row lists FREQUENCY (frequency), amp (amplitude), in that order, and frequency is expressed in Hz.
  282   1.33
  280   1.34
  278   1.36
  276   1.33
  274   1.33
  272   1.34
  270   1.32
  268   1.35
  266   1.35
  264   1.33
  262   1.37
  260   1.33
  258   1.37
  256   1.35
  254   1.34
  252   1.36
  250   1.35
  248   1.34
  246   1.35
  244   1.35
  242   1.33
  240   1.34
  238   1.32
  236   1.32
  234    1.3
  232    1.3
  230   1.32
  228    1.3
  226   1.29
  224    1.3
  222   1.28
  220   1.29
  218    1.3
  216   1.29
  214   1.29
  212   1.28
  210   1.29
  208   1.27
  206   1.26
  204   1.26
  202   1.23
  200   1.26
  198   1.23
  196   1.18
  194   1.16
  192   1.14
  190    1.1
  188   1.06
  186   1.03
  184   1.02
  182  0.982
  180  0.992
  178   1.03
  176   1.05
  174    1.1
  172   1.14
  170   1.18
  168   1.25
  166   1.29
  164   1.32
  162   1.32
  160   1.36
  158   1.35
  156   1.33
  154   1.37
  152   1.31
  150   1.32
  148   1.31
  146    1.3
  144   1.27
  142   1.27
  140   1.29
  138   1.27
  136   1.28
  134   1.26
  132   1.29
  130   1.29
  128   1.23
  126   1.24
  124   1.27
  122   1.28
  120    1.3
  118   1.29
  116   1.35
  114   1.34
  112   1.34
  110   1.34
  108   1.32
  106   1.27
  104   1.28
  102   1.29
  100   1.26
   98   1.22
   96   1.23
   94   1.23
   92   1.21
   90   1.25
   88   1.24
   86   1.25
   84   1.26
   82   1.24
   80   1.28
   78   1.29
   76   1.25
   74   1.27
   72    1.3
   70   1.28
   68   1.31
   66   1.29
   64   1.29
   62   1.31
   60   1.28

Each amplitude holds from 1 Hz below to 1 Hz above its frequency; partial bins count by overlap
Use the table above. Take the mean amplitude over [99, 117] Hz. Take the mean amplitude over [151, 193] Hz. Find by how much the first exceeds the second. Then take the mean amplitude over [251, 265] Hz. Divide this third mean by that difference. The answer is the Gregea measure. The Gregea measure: 10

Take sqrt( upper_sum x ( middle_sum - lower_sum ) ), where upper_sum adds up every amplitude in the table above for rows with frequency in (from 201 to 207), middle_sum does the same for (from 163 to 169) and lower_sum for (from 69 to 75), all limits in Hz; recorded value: 0.2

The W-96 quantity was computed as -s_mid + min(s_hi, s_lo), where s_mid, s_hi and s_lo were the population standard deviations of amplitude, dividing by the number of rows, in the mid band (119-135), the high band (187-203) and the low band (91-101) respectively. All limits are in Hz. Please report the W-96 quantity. -0.007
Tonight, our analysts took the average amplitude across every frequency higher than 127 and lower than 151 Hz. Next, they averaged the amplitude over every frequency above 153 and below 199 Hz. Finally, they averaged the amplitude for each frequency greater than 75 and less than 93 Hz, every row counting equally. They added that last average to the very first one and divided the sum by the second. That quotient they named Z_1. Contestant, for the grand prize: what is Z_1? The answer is 2.16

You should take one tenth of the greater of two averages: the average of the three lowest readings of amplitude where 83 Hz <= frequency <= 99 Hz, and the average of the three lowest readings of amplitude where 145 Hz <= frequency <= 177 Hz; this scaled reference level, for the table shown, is 0.122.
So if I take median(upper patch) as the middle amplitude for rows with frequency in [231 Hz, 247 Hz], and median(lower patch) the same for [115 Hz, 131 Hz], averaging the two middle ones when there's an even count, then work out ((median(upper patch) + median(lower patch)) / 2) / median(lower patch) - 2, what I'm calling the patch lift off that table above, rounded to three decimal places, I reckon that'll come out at -0.984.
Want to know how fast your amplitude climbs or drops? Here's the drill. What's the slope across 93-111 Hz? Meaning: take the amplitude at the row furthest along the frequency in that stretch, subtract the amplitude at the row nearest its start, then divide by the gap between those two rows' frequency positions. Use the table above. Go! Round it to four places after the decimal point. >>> 0.0069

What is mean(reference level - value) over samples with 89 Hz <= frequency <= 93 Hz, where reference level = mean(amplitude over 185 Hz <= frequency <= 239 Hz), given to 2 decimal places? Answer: 0.02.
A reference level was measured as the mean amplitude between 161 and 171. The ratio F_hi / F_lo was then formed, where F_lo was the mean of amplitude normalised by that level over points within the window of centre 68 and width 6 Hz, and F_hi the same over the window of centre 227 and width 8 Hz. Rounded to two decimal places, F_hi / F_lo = 1.01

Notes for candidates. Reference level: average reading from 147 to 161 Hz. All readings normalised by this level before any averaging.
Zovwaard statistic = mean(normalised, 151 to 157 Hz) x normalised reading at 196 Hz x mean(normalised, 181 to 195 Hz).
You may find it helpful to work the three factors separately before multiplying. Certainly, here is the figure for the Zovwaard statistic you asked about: 0.71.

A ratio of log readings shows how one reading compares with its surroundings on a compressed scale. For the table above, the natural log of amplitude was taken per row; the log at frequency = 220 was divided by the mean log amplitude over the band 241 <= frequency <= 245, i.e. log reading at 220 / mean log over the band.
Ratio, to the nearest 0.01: 0.87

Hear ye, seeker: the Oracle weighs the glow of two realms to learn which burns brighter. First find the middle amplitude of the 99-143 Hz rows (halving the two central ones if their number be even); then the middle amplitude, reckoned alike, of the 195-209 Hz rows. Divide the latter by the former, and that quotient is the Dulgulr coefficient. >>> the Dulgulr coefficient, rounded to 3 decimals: 0.981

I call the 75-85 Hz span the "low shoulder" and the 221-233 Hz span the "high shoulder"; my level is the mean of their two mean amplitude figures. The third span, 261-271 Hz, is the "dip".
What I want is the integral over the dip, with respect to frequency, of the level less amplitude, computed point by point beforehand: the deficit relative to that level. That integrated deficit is -0.63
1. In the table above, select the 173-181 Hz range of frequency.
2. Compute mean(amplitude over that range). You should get 1.04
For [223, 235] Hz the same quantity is 1.30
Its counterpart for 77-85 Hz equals 1.27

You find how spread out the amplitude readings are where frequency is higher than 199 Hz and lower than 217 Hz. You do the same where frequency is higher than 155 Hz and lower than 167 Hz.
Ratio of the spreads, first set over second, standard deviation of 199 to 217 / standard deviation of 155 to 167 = 0.8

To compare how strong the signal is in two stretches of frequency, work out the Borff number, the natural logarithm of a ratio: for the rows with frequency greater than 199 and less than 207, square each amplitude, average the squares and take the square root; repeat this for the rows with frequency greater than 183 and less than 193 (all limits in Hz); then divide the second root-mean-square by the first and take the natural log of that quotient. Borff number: -0.16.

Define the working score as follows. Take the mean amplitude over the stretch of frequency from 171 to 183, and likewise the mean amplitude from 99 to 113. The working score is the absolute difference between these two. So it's 0.25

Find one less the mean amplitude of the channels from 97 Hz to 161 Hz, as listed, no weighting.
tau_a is -0.297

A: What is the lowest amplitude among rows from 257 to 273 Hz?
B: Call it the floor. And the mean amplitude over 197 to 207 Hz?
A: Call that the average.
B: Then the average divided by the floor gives 0.95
